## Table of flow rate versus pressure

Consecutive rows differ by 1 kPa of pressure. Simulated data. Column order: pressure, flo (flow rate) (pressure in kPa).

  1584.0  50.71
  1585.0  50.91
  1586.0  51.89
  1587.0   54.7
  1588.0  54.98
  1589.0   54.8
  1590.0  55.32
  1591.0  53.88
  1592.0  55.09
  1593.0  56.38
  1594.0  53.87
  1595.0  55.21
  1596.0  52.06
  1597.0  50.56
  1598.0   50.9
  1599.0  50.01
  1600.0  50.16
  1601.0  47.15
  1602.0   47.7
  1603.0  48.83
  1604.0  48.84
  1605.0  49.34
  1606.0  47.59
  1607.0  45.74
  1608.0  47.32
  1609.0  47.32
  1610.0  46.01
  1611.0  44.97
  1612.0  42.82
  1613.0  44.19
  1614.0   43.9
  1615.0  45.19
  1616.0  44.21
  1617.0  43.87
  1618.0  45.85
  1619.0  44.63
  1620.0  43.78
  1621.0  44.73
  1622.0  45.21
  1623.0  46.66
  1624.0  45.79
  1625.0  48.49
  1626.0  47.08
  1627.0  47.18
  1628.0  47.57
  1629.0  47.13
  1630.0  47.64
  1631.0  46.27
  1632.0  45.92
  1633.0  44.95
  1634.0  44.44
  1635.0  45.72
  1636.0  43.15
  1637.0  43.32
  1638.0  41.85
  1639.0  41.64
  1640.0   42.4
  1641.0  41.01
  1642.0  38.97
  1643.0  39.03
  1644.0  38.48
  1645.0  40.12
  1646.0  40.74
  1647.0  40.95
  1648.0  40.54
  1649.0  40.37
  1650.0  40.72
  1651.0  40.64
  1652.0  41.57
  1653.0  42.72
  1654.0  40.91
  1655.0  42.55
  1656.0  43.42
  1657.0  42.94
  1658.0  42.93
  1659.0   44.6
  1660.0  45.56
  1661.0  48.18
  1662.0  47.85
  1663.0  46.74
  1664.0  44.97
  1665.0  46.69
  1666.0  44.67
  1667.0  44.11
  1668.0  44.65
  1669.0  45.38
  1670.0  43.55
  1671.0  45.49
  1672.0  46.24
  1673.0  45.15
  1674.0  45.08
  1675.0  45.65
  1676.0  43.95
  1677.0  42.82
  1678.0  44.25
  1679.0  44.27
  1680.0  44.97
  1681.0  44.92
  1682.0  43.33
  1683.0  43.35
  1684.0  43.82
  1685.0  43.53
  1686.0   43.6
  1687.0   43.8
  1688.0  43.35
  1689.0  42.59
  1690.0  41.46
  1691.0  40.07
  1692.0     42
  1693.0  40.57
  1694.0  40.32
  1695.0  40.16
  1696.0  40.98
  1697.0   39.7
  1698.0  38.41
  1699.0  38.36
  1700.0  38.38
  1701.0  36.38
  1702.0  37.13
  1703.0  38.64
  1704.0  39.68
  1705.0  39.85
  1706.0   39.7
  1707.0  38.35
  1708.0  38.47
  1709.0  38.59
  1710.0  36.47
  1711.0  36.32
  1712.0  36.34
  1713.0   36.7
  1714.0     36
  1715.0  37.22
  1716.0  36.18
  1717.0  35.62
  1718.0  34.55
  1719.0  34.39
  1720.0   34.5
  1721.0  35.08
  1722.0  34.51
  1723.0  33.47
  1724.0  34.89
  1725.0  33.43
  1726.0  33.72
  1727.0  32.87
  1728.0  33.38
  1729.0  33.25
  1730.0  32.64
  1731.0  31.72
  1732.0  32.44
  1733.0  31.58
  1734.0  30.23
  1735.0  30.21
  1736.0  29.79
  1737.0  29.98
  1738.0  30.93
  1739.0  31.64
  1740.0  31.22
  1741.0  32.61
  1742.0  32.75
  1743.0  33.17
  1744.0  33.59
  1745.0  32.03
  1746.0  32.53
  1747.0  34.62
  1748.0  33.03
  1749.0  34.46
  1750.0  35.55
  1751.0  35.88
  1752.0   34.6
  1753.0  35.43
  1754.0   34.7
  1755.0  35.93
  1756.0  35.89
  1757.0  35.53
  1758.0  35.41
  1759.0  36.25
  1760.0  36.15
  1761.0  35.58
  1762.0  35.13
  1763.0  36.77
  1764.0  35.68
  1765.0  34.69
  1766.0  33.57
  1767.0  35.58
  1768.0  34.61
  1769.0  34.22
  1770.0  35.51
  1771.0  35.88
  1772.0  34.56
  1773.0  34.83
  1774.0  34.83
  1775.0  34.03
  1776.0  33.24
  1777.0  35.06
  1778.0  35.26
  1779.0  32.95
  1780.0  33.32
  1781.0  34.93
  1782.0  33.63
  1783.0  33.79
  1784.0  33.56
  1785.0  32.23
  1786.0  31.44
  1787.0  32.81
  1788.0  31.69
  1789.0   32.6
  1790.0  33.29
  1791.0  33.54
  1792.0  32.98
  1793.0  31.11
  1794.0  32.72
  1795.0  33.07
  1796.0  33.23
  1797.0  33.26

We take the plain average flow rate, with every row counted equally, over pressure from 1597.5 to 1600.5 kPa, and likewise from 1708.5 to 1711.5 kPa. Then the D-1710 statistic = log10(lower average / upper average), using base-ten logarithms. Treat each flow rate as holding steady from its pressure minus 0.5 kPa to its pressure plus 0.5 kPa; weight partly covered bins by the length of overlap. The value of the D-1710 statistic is 0.132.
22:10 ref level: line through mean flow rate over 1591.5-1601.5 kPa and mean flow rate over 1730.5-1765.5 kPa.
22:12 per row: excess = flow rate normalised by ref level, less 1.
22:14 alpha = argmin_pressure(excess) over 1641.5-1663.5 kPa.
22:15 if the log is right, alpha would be 1644.0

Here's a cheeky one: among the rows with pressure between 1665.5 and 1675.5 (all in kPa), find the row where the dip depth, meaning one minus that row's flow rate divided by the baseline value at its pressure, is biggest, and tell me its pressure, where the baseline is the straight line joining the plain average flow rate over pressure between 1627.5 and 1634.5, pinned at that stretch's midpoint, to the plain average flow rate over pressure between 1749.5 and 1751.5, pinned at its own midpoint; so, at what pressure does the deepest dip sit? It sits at 1670.0 kPa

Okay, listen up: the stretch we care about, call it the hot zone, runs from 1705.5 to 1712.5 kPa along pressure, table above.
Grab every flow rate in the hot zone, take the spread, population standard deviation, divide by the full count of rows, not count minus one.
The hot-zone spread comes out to 1.3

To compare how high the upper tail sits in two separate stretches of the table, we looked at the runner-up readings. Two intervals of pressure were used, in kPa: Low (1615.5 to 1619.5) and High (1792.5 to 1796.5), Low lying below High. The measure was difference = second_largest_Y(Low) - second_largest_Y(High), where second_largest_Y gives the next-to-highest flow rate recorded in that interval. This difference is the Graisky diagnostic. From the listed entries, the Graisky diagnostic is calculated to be 12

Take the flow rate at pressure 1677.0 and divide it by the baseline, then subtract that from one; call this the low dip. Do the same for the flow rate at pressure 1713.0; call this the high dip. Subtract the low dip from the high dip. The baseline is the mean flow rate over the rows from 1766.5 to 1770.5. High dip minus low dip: 0.17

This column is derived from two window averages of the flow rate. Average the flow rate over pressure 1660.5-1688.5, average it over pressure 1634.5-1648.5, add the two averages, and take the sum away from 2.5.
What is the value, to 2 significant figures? -84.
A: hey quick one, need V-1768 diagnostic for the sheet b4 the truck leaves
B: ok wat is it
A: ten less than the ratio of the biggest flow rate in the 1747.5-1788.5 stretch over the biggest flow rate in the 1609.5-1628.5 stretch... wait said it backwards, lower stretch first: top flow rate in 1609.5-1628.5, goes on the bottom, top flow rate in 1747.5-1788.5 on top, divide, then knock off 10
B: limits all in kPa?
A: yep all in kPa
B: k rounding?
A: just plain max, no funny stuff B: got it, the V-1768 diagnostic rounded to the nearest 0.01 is -9.24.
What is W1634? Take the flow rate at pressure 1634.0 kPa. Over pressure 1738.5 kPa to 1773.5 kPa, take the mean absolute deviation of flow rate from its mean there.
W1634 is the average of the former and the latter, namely 22.8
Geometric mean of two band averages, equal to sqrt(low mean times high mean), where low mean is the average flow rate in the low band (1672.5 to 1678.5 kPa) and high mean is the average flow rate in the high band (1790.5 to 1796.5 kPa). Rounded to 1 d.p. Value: 38.2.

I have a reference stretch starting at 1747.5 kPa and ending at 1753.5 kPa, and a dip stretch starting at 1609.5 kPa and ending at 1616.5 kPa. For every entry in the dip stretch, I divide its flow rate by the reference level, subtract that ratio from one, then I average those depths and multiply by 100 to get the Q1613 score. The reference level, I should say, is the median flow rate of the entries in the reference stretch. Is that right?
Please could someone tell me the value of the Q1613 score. -27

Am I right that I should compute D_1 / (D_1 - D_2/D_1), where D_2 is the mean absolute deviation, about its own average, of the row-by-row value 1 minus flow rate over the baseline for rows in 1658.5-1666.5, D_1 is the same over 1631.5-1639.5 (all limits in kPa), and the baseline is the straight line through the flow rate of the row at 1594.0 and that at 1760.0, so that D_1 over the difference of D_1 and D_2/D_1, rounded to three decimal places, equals -0.023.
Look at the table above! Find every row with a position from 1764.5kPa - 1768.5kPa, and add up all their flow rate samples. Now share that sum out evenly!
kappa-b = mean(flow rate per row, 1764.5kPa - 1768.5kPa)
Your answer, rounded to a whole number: 35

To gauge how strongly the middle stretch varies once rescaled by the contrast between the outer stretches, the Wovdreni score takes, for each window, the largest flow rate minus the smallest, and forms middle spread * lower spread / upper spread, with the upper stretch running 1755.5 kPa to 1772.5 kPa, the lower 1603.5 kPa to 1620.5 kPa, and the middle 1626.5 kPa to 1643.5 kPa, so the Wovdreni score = 17.7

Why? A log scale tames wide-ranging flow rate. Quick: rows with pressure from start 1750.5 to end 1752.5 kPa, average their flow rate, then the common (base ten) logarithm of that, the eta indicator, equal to 1.55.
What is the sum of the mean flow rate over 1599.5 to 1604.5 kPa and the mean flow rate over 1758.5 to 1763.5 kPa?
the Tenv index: 85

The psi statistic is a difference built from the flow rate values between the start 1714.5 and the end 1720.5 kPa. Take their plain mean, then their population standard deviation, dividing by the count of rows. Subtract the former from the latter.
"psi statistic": -34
